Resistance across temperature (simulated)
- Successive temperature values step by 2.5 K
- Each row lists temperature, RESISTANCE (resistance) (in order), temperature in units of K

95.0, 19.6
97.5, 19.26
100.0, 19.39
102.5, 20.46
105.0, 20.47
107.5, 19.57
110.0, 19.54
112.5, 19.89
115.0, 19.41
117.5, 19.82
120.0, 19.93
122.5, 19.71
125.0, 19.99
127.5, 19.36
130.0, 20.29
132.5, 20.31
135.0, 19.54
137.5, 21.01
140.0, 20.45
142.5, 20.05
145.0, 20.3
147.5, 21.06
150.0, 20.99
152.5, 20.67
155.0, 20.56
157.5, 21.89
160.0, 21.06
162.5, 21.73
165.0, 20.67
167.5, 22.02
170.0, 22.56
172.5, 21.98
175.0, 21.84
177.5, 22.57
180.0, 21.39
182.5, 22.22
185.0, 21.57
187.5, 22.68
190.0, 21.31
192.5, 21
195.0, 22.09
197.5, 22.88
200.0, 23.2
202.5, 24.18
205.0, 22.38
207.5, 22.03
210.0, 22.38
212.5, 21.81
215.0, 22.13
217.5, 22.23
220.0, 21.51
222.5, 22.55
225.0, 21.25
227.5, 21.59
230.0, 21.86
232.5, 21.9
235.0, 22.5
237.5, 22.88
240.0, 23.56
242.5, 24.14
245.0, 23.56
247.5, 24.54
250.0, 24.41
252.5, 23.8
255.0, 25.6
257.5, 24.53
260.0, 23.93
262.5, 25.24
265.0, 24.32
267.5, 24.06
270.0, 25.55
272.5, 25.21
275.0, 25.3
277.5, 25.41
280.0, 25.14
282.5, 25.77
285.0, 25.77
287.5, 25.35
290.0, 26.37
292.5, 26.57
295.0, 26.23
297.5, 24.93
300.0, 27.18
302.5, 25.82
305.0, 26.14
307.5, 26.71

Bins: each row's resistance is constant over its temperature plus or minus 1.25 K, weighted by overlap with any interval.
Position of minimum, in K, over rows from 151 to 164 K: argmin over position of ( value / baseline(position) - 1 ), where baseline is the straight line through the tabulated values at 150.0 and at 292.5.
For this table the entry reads 155.0 K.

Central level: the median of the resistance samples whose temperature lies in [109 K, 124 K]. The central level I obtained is 19.8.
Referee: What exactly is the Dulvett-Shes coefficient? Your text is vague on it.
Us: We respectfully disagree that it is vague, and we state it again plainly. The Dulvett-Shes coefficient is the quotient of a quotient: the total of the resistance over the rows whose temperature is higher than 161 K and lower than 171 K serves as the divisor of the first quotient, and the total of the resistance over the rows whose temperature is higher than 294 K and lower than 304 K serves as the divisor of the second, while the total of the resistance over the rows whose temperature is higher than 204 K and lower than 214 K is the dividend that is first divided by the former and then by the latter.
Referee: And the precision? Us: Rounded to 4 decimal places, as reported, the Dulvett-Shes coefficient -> 0.0098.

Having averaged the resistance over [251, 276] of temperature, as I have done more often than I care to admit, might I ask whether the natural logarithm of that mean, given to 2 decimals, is 3.21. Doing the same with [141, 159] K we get 3.03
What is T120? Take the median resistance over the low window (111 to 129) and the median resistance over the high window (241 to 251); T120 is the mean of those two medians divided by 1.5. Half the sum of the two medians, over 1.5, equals 14.7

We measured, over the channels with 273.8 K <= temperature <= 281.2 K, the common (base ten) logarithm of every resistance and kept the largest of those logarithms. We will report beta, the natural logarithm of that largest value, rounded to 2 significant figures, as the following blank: 0.34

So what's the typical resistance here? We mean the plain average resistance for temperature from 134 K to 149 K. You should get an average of 20.4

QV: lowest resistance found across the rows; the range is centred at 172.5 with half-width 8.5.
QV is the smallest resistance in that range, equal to 20.67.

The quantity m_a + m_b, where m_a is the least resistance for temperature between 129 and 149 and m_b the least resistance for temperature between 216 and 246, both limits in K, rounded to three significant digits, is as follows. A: 40.8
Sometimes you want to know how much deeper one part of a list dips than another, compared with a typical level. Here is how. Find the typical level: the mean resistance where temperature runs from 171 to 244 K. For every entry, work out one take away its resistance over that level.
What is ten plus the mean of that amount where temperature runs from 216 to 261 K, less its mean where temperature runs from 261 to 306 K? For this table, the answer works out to 10.1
